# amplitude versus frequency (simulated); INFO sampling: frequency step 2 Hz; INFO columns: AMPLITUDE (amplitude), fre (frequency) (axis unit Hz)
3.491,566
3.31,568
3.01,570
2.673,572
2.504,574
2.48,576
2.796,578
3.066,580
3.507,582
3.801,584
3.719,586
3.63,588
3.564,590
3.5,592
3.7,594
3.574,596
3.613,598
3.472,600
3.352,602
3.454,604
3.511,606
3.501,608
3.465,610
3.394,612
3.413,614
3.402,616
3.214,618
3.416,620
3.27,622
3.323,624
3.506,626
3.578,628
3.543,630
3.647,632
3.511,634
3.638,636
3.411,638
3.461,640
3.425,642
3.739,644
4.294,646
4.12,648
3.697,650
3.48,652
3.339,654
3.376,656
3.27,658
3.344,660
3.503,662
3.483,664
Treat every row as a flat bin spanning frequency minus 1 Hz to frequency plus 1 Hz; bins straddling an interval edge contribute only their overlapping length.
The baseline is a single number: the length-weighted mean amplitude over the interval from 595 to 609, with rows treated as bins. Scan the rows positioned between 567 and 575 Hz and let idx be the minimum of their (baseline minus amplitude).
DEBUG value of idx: 0.2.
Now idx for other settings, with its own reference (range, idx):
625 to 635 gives -0.2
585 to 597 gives -0.2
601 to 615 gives 0.0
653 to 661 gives 0.1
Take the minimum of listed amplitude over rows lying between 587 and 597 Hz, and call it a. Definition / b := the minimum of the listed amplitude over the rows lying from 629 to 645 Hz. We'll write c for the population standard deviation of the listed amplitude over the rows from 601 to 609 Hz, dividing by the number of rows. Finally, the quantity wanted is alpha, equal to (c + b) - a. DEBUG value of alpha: -0.03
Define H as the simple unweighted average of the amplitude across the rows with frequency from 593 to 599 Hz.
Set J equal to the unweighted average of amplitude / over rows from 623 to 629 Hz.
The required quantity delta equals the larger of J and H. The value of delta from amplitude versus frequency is 3.63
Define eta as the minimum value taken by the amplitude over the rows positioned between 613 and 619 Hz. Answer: 3.214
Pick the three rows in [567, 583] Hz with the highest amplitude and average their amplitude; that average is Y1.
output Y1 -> 3.29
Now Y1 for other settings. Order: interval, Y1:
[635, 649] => 4.05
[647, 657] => 3.77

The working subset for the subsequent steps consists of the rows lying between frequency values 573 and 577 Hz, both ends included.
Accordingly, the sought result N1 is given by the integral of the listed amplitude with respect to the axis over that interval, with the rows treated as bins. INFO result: 10.0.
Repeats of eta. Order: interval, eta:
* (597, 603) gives 3.352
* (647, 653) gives 3.48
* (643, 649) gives 3.739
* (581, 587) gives 3.507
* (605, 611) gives 3.465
